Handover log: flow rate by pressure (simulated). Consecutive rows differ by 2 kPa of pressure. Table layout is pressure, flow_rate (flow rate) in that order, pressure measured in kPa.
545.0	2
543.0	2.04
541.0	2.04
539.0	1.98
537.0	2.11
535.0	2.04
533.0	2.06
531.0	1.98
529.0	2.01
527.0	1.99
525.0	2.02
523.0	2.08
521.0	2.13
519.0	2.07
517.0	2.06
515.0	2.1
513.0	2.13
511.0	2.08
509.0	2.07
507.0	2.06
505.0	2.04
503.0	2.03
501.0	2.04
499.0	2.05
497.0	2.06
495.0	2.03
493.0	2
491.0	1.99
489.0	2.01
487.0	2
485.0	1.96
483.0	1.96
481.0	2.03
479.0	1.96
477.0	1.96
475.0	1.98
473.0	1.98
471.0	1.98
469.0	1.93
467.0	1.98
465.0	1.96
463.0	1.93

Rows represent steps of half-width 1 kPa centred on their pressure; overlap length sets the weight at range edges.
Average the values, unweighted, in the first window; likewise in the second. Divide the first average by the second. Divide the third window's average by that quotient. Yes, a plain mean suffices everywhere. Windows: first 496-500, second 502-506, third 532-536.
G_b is 2.03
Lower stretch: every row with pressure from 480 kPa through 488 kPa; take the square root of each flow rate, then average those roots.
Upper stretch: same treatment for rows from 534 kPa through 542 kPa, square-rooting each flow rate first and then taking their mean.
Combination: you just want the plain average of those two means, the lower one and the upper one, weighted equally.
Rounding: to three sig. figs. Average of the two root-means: 1.42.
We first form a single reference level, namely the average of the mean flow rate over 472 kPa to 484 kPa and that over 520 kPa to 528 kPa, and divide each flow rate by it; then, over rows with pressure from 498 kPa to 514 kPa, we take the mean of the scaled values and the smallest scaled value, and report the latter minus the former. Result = -0.016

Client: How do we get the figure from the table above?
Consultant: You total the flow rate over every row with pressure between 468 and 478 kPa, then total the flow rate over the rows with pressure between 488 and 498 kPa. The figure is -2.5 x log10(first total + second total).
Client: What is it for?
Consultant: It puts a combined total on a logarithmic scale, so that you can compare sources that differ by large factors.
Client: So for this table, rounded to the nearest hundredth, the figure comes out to -3.25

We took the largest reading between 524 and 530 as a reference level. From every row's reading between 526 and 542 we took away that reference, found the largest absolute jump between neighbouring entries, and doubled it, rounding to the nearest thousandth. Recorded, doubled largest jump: 0.260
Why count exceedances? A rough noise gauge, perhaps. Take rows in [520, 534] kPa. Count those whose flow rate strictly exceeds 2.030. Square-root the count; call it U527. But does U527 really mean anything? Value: 1.7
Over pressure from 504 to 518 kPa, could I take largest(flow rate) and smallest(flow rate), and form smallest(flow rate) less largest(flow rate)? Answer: -0.090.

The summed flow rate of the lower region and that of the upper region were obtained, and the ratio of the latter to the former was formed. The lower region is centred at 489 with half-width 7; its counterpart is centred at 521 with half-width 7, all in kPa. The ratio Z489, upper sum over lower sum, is 1.04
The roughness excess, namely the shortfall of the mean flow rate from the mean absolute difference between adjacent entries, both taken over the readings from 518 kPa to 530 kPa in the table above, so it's -2.01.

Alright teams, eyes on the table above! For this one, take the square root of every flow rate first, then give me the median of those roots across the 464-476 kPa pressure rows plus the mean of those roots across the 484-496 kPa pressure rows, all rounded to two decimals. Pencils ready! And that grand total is 2.82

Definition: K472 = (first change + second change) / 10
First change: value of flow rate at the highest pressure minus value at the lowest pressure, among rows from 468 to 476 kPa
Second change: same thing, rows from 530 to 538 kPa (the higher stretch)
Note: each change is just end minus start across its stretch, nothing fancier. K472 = 0.018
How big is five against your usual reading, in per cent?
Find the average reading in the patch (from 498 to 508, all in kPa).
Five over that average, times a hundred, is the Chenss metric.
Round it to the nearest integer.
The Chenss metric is 245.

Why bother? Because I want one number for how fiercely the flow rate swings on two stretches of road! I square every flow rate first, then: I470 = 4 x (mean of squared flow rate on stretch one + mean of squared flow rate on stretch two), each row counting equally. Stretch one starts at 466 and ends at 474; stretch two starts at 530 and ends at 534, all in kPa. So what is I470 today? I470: 31.8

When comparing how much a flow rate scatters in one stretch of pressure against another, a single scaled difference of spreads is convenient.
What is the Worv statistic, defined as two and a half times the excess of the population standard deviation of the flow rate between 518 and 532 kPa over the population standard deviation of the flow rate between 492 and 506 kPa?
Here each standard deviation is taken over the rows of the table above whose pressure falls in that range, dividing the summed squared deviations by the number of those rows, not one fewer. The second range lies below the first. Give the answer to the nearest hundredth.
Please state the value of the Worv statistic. 0.08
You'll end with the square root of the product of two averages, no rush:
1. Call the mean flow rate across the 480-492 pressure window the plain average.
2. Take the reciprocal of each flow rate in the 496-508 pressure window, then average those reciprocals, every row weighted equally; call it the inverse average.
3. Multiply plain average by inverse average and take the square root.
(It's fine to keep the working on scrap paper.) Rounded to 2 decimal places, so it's 0.99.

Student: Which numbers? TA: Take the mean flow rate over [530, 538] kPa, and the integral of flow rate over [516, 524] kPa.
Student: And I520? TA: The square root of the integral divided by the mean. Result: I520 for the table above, 2.85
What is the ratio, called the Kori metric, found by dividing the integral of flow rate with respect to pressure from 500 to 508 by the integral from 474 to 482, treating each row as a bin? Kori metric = 1.03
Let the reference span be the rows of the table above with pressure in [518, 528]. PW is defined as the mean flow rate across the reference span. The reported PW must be 2.06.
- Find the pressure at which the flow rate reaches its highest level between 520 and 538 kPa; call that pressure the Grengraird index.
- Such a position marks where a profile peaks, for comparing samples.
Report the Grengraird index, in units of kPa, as 521.0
